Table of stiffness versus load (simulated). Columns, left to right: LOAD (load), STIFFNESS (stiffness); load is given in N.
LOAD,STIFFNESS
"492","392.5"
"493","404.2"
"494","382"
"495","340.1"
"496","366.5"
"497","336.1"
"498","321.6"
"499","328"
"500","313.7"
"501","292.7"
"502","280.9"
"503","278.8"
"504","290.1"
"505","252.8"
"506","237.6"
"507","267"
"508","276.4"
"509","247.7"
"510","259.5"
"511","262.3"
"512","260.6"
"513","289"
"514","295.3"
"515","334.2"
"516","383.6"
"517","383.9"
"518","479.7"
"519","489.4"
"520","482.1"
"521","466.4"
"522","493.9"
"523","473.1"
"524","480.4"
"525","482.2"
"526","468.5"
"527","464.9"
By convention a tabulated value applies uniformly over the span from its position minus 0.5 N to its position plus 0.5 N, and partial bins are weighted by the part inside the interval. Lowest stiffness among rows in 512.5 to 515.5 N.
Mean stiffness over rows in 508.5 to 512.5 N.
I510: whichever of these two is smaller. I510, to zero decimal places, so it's 258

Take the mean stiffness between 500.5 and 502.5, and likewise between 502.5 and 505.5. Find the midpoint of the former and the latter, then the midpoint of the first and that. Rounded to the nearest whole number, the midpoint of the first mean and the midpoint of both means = 284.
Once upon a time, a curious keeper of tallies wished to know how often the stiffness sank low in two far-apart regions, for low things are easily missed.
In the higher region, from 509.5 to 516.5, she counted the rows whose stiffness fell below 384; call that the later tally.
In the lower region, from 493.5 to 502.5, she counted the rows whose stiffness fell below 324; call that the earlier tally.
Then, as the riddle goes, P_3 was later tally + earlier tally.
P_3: 11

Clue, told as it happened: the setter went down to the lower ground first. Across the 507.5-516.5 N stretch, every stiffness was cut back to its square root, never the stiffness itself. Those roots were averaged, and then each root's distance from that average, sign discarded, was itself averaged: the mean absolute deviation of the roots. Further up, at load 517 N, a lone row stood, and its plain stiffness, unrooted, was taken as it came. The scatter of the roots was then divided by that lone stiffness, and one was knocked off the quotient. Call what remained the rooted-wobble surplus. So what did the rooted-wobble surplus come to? -0.998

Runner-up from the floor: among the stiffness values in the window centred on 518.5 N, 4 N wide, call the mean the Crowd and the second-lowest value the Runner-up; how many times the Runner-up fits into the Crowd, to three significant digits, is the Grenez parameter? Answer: 0.956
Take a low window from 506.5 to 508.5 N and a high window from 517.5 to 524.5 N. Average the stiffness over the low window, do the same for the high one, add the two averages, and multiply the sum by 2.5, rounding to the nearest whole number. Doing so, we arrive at 1881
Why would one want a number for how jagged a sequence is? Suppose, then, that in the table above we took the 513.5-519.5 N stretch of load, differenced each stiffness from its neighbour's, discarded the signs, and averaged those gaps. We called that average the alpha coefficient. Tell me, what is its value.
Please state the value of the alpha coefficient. 39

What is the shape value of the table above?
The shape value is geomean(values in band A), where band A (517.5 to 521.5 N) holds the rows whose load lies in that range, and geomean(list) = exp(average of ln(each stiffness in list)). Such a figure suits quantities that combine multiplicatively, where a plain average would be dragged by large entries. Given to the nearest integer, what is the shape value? 479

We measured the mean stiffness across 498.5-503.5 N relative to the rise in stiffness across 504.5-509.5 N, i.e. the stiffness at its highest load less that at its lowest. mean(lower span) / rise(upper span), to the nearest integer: -59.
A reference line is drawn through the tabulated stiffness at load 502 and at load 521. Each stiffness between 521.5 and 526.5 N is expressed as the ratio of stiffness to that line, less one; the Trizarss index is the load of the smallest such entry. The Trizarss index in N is 526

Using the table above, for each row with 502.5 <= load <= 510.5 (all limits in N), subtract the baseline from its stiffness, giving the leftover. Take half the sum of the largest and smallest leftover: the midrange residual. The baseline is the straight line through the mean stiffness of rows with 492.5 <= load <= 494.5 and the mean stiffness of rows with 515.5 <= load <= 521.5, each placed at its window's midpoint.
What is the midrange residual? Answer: -154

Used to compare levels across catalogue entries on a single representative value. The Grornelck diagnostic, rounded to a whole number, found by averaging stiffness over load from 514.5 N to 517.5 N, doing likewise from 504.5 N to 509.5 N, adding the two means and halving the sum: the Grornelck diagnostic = 312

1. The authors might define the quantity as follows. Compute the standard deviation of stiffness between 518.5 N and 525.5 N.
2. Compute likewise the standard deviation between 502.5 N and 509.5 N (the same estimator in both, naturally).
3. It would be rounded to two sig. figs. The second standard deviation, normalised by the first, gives 2.0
